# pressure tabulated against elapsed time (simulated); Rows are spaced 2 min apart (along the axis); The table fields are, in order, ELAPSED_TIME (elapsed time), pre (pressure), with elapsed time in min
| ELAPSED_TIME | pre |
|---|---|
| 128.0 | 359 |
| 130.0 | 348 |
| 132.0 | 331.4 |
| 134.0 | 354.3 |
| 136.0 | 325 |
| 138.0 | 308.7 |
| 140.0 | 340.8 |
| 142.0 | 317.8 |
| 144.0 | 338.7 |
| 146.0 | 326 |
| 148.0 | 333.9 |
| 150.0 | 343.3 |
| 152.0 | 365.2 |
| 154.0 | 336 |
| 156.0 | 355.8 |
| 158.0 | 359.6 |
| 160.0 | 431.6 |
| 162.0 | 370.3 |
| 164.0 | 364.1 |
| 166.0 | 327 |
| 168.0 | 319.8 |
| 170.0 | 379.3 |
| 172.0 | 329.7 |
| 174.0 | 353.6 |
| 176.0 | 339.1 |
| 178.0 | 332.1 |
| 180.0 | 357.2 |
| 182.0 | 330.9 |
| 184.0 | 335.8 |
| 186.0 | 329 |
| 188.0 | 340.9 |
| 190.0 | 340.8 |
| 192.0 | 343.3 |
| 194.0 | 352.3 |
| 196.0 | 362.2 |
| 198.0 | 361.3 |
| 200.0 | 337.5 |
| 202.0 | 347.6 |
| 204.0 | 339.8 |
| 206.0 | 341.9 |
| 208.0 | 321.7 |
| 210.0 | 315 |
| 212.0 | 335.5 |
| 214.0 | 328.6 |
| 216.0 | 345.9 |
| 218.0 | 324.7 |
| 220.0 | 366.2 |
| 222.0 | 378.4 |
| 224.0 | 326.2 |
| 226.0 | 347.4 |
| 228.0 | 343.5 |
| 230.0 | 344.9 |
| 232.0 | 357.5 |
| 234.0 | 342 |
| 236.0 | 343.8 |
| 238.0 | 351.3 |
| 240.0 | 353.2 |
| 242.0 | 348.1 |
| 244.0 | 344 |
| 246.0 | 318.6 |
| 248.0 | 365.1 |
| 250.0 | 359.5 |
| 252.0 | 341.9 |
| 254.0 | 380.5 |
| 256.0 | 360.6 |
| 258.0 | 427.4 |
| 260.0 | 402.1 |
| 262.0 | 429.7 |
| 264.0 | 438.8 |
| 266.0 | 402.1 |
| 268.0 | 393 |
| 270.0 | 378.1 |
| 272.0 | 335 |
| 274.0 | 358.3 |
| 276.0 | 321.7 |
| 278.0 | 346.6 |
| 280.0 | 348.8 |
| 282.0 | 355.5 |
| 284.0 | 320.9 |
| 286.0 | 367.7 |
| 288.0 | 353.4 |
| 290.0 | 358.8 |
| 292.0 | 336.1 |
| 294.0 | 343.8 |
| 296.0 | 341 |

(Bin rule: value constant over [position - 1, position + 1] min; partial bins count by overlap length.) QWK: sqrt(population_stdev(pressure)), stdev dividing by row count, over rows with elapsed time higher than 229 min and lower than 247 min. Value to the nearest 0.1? 3.2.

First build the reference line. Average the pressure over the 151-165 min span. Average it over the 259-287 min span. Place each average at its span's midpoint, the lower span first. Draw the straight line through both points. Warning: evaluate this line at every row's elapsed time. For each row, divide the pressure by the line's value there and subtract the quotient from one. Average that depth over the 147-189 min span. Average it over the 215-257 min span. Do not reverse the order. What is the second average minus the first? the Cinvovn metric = 0.00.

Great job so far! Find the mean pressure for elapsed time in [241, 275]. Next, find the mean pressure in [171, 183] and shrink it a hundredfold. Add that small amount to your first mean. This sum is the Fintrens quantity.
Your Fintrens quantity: 379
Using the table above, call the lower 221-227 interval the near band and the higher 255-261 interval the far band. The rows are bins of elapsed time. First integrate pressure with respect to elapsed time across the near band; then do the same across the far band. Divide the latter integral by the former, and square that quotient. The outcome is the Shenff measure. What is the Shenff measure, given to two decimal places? 1.28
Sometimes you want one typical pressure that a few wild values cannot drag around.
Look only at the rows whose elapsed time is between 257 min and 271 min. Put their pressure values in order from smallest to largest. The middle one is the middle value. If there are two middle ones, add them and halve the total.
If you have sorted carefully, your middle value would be 402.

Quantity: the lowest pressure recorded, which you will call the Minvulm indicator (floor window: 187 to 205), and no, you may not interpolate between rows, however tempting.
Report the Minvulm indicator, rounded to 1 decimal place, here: 337.5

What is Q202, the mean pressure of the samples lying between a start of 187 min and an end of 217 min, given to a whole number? 341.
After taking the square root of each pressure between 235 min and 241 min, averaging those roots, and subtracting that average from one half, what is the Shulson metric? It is -18.2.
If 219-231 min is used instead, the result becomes -18.2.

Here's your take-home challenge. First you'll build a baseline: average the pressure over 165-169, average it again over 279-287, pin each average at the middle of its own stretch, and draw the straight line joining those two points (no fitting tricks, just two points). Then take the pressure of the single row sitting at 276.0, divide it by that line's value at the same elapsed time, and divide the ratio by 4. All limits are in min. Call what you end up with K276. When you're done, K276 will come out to 0.232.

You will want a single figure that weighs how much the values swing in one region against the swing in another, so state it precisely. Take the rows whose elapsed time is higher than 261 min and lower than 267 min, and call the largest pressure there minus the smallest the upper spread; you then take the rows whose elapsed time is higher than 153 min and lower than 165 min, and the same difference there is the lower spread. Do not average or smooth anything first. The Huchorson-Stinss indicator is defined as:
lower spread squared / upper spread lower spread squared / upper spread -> 249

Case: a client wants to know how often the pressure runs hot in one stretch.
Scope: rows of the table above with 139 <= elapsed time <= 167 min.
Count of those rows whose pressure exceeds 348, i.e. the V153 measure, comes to 6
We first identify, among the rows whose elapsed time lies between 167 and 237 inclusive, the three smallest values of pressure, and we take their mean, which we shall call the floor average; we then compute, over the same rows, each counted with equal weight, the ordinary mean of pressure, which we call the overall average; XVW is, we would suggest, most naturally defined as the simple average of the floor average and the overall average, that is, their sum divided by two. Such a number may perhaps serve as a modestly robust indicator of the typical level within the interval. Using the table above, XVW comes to 331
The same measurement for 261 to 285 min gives 347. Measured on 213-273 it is 343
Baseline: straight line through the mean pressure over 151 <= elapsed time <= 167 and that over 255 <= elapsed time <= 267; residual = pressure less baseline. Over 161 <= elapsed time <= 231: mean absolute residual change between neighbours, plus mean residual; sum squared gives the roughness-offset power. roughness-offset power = 418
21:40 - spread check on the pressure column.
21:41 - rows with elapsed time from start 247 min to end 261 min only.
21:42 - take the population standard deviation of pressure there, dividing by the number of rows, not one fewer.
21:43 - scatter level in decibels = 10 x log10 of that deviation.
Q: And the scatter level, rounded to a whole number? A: 14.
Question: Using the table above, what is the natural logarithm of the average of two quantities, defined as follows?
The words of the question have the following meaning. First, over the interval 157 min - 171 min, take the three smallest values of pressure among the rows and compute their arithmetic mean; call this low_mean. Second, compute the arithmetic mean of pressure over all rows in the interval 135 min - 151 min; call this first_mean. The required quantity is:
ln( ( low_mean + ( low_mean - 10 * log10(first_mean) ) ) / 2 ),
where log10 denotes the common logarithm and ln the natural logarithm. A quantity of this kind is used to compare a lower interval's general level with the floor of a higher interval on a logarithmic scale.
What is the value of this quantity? 5.78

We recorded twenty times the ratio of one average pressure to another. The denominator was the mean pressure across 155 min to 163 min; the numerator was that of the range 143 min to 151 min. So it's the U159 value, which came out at 17.7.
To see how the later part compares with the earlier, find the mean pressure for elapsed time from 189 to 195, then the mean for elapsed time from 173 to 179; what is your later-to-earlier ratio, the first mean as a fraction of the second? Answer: 1.01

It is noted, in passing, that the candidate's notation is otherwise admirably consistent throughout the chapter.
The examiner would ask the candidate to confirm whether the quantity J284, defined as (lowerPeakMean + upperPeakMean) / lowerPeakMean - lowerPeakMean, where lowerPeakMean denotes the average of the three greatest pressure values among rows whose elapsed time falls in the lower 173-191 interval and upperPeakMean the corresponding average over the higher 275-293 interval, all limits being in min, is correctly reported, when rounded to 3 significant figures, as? -349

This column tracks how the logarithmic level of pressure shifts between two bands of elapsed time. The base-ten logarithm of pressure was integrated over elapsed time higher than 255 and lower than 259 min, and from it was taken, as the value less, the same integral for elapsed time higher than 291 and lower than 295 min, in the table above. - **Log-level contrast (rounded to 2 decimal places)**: 0.25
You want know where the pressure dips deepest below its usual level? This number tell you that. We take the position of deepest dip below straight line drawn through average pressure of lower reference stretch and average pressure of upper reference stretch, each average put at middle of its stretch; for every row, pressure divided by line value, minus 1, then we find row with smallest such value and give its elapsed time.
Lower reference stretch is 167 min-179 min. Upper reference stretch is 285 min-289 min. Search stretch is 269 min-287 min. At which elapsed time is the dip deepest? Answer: 284.0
